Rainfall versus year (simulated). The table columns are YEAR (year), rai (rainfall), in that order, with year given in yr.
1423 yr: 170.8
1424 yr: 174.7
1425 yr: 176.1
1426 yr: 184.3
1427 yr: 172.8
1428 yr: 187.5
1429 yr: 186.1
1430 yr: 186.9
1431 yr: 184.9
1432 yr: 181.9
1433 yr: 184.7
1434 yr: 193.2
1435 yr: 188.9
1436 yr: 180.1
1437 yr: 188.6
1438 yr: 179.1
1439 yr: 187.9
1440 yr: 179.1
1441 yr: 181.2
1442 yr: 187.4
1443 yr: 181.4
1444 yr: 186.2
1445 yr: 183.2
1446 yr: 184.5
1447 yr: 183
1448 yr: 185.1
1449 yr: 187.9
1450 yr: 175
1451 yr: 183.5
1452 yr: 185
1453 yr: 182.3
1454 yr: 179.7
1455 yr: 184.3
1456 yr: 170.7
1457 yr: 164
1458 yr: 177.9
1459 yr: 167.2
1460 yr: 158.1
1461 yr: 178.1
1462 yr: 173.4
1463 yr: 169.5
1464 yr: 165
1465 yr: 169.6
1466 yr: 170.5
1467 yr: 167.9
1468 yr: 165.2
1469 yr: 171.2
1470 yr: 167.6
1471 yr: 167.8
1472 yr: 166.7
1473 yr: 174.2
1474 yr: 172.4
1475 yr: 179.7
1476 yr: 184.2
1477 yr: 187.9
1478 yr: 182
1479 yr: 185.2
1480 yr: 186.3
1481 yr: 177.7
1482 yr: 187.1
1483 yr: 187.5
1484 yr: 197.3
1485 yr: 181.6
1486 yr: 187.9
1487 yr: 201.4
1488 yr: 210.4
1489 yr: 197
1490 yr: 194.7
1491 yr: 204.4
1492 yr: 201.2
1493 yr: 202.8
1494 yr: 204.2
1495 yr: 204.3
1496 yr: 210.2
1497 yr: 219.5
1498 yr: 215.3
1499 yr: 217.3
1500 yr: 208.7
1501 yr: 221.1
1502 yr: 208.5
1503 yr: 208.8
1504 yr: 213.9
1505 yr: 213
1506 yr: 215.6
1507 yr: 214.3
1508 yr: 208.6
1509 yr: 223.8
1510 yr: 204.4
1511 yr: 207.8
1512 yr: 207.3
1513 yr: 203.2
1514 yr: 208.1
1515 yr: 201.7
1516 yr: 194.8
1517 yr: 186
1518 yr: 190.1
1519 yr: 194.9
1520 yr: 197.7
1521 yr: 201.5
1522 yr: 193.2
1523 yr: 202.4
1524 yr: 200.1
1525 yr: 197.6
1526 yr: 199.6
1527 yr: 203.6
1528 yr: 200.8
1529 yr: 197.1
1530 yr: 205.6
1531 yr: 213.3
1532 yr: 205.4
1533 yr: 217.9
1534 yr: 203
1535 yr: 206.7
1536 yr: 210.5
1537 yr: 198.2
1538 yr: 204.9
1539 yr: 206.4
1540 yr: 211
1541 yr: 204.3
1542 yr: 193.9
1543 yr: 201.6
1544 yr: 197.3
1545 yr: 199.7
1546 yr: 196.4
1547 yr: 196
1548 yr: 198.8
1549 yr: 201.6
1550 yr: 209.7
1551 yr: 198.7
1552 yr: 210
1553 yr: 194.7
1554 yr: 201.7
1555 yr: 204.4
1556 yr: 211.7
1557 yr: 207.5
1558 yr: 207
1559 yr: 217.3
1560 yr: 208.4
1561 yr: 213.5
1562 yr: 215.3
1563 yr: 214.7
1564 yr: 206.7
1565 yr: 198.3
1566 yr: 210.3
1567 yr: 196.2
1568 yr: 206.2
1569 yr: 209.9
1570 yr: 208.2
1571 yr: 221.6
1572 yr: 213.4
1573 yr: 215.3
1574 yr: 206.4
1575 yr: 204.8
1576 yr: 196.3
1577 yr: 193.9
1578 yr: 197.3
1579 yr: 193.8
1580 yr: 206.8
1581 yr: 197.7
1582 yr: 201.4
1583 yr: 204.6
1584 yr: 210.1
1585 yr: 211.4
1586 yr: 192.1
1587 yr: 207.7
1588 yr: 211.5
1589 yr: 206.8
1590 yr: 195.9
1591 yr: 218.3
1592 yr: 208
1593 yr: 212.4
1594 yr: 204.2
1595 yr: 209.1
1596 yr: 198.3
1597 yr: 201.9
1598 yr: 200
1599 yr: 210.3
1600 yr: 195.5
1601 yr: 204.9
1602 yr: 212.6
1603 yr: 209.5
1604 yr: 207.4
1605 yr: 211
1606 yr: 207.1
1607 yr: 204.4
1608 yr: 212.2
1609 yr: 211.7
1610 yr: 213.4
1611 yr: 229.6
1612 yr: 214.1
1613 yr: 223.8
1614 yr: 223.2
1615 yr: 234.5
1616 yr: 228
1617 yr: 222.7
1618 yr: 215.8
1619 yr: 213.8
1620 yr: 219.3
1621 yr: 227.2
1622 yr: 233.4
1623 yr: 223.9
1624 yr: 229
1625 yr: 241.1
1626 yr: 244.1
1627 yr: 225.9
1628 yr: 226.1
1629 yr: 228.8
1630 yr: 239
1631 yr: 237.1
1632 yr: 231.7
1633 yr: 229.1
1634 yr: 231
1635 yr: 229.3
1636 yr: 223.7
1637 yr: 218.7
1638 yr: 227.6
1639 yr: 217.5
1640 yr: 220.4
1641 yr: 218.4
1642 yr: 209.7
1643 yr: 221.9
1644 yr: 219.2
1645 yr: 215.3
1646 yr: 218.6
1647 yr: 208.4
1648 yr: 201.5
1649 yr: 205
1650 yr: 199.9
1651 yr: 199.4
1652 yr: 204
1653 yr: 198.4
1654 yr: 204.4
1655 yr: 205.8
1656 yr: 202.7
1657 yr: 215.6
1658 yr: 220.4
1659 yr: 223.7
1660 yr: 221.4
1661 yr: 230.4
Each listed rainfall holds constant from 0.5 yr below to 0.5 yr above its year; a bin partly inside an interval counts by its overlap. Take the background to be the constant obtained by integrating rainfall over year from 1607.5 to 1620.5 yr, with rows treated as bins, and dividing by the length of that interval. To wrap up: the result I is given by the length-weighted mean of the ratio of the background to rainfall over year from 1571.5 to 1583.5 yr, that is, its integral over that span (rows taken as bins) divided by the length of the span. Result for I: 1.09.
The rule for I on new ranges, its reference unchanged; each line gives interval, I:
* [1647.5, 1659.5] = 1.07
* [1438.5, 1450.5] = 1.20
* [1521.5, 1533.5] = 1.09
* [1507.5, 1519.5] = 1.09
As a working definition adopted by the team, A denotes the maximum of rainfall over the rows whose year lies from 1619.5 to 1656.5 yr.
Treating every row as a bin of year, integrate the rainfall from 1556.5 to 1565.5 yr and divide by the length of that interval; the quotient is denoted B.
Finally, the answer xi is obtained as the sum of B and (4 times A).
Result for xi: 1186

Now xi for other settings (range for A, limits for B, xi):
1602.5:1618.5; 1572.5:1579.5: 1139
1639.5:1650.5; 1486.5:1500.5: 1094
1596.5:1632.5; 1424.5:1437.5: 1161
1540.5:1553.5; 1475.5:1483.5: 1025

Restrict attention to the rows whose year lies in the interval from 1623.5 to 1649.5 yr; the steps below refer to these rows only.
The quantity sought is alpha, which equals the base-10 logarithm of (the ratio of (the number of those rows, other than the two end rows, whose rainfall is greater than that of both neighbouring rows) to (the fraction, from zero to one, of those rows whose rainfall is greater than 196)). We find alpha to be 0.85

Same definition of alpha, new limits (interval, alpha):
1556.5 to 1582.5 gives 0.94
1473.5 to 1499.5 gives 1.08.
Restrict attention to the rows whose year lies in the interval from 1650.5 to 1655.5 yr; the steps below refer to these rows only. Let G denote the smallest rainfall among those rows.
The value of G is 198.4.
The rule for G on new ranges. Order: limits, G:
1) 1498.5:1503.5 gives 208.5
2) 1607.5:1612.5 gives 211.7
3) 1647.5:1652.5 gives 199.4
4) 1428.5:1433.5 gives 181.9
